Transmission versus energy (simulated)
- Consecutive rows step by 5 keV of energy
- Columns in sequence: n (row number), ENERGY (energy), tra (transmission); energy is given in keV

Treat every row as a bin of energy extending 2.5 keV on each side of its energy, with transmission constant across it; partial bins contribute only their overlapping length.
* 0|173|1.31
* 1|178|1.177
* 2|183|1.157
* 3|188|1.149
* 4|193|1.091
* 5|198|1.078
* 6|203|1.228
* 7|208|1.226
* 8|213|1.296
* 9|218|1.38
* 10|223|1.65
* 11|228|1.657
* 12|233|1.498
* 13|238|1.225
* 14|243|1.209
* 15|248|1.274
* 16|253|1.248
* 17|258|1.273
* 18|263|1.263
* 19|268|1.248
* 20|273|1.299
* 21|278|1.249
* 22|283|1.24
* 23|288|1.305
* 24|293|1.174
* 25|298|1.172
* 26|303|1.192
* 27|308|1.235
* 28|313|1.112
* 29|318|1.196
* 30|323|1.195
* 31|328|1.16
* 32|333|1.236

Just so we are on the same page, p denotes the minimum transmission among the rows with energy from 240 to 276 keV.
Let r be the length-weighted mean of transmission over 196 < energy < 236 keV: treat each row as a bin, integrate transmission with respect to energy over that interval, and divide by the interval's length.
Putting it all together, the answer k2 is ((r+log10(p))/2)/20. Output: 0.0365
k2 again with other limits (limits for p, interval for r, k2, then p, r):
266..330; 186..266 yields 0.0336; 1.112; 1.30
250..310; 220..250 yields 0.0372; 1.172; 1.42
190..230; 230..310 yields 0.0323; 1.078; 1.26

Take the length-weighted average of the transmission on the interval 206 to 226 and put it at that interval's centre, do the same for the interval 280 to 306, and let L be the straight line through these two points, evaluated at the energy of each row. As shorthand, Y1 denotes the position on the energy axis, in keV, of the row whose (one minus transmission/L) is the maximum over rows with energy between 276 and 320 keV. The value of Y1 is 313 keV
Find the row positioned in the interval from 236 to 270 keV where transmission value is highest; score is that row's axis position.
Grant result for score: 248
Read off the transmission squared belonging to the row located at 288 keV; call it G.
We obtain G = 1.70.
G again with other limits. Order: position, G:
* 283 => 1.54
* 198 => 1.16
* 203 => 1.51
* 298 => 1.37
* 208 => 1.50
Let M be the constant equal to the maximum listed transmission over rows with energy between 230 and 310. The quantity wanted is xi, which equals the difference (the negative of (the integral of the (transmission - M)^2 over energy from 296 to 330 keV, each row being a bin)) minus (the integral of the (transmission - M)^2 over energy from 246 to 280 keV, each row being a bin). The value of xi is -5.3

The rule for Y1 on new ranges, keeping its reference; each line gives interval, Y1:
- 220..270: 243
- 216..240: 238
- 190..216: 198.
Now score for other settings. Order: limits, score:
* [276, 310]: 288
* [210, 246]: 228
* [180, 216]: 213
